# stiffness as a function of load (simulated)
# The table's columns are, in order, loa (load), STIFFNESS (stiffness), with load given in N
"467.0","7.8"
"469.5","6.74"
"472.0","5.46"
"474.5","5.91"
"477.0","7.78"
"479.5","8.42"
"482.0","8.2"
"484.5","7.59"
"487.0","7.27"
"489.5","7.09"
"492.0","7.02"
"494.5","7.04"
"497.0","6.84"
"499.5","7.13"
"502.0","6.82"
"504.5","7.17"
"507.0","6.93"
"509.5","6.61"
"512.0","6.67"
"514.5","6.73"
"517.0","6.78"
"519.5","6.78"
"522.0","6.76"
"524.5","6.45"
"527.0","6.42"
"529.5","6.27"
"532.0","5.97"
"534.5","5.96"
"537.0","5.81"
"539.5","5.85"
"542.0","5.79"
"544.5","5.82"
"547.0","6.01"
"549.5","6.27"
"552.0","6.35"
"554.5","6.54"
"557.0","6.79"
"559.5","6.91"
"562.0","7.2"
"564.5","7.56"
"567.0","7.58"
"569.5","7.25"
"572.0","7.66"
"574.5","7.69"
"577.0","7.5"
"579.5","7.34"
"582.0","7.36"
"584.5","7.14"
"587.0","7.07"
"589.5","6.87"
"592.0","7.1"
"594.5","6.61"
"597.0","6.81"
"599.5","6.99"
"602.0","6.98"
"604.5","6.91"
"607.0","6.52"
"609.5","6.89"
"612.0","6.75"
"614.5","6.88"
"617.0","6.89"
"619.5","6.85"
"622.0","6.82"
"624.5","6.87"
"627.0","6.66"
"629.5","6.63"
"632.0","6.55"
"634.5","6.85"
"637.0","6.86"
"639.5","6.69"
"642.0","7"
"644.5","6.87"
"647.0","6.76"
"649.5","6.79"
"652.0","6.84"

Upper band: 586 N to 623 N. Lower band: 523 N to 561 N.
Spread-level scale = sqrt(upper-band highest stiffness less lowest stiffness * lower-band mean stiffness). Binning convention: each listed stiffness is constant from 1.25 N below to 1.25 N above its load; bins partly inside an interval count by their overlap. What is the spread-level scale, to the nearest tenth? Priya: 1.9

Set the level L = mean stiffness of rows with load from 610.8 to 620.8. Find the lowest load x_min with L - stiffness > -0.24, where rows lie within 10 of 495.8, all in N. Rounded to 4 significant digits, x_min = 492.0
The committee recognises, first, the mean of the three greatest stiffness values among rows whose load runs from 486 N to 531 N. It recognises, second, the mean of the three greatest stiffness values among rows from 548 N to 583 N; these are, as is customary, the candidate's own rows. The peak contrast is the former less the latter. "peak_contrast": -0.5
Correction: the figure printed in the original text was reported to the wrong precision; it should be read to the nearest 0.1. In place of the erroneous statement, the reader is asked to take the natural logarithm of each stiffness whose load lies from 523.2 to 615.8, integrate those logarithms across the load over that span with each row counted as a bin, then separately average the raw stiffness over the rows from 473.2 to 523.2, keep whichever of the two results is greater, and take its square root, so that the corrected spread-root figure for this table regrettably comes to 13.3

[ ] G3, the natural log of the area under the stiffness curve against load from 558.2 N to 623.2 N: 6.13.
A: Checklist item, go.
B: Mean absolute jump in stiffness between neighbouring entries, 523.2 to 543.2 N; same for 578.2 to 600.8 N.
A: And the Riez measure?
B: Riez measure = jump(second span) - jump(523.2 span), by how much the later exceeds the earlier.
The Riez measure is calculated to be 0.10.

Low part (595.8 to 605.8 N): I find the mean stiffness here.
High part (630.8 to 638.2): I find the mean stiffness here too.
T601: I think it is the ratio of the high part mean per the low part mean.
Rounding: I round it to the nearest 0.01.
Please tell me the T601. 0.98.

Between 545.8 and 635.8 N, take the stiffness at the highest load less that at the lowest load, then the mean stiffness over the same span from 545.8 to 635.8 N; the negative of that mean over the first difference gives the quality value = -8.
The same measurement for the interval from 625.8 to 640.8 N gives -224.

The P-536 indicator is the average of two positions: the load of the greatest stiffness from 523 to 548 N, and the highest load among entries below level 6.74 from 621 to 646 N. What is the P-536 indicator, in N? 582.0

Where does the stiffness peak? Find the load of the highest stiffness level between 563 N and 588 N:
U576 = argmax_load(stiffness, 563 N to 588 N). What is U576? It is 574.5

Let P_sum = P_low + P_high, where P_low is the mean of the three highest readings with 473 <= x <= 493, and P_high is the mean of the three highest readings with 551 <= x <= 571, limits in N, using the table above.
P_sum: 15.60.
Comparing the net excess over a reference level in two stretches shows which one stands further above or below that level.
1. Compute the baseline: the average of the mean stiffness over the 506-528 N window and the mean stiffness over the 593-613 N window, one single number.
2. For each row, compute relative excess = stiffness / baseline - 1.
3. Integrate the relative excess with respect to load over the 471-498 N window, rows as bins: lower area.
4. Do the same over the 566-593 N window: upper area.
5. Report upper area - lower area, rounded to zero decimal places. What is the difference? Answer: 1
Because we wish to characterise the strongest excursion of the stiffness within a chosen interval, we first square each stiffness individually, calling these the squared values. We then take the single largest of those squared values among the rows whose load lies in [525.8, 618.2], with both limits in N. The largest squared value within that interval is 59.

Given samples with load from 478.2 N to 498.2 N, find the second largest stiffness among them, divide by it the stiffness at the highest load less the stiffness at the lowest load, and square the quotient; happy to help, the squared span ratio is 0.037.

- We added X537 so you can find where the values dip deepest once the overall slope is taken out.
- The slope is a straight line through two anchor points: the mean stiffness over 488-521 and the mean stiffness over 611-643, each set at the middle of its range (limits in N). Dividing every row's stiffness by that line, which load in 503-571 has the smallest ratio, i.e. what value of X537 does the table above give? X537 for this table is 542.0 N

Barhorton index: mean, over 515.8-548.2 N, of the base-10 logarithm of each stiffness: 0.792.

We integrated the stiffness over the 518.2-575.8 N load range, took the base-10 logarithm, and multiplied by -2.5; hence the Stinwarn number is -6.45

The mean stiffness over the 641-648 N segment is 6.88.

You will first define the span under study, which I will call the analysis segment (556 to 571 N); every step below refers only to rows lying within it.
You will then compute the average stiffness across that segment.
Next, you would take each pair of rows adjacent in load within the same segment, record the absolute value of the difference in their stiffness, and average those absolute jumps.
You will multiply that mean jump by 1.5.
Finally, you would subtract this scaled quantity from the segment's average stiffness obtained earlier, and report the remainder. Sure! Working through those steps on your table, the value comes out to 6.9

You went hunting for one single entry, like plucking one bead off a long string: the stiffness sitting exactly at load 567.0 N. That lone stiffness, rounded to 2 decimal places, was 7.58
